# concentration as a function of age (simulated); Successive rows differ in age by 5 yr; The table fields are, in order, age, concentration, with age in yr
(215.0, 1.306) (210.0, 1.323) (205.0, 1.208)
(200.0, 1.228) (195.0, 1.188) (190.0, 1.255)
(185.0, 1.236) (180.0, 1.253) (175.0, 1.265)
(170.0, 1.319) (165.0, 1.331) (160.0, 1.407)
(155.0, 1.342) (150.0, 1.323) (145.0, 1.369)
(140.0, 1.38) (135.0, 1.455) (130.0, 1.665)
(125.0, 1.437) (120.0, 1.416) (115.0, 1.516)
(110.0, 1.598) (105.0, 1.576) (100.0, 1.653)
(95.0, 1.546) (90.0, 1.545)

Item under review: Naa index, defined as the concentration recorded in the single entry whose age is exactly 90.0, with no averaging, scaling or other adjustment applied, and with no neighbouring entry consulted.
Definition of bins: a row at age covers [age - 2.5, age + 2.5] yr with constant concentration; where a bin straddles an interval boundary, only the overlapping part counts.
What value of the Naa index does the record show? 1.545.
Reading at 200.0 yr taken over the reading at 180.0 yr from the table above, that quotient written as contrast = 0.98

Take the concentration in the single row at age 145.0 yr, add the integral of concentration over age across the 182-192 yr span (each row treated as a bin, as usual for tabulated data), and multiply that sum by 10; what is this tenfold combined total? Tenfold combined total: 138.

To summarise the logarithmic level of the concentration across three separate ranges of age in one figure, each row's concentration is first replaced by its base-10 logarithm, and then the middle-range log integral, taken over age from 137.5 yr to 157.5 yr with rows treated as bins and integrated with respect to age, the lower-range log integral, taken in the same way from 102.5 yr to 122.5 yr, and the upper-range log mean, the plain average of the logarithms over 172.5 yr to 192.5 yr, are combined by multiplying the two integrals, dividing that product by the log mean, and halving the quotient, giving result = 49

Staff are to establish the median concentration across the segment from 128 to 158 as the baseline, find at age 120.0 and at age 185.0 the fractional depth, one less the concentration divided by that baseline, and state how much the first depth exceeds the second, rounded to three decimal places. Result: -0.131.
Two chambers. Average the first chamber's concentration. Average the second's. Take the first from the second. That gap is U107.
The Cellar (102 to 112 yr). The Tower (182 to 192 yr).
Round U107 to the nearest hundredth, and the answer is -0.34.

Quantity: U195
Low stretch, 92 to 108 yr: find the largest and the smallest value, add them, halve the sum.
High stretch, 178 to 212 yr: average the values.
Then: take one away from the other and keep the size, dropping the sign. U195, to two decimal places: 0.36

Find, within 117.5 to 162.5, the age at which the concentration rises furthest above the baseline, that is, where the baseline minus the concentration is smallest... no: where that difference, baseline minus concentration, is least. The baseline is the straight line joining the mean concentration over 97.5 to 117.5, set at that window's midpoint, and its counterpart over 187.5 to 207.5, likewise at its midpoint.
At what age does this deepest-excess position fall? 130.0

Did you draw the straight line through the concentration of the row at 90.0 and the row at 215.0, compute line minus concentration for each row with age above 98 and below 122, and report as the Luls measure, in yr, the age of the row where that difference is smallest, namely 100.0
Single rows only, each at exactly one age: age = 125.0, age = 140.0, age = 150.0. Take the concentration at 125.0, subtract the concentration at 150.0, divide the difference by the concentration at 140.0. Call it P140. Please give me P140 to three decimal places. 0.083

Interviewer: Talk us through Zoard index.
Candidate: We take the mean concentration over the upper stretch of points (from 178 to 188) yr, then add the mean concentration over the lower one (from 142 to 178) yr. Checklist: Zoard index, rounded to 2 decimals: 2.58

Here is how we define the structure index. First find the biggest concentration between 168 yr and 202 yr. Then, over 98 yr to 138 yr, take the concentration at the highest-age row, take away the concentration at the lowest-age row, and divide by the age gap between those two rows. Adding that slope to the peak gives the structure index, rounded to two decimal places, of 1.31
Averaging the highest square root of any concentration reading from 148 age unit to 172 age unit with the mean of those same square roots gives 1.17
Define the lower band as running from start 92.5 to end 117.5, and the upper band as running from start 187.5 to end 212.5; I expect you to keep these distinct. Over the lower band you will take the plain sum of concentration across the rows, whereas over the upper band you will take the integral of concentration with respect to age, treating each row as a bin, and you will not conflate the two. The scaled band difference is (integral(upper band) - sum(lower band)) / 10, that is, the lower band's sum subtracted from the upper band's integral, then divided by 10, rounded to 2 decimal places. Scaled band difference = 2.31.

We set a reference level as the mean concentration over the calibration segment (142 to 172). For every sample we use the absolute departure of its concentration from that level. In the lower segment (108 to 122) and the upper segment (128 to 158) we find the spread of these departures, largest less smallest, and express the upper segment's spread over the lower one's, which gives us 1.7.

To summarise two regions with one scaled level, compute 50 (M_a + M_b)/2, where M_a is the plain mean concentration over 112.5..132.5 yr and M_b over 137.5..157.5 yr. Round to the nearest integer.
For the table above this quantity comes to 72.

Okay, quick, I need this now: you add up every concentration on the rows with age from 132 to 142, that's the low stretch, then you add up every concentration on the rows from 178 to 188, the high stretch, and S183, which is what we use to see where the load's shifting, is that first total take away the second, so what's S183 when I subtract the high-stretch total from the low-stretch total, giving 0.35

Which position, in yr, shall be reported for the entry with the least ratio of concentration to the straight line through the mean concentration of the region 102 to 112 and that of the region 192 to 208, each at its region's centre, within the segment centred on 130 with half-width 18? 120.0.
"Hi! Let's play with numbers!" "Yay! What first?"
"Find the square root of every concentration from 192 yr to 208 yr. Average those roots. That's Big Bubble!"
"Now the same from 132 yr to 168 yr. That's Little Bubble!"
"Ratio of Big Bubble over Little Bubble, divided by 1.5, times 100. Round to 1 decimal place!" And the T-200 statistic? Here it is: 62.6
